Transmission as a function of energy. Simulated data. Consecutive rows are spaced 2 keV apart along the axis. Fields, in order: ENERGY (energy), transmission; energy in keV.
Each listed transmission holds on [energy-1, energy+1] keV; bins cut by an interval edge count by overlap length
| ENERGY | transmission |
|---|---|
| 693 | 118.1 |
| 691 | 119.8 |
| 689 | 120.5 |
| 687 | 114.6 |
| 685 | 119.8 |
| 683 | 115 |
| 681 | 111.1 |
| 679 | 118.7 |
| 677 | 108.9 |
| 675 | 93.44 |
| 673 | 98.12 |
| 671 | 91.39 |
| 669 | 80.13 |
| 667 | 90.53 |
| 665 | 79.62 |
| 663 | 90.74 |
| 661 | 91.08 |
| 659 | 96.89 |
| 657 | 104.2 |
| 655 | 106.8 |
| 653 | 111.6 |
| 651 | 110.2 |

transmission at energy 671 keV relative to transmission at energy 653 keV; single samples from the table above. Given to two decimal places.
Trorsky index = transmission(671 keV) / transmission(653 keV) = 0.82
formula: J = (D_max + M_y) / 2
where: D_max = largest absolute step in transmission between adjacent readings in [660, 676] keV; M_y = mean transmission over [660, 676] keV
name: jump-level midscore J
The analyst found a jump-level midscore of 50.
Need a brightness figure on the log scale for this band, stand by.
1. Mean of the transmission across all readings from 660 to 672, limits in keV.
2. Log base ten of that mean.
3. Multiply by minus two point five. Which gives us -4.85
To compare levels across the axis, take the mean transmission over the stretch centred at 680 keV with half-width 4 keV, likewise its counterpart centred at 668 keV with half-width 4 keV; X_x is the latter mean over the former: 0.75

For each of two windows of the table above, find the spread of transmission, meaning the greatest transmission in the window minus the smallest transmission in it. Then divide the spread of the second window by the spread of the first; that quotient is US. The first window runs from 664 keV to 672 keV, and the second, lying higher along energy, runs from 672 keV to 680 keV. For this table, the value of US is 2.1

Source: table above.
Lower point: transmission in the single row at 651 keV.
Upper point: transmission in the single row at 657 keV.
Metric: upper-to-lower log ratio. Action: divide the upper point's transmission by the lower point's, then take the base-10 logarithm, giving -0.02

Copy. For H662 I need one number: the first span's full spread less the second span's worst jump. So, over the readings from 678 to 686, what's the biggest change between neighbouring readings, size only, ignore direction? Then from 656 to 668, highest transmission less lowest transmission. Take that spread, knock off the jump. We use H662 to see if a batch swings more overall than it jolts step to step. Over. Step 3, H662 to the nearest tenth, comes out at 17.0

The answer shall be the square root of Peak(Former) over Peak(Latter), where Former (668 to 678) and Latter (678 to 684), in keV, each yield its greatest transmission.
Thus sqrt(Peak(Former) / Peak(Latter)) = 0.96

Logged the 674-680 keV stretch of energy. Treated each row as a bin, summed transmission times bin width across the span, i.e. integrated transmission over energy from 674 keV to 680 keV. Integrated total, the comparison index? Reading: 642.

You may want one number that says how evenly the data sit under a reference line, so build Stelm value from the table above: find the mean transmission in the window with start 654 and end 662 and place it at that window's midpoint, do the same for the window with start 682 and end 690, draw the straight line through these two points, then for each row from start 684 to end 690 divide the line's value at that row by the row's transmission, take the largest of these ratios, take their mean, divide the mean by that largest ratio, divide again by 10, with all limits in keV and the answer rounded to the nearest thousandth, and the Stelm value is 0.097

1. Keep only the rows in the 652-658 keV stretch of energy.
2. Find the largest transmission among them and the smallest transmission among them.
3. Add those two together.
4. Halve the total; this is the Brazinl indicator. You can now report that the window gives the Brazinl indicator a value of 108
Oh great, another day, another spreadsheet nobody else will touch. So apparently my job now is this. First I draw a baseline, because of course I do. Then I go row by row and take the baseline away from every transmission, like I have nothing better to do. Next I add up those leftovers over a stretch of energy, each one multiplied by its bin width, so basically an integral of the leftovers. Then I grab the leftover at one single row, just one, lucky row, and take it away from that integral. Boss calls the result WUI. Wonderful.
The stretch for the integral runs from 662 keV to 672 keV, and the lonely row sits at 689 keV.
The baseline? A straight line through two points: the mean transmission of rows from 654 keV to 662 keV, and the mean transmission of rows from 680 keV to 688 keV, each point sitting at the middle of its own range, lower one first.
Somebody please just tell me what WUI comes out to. -188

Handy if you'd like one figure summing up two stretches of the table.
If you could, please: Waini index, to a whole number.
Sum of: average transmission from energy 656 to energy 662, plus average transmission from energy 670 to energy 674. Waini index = 192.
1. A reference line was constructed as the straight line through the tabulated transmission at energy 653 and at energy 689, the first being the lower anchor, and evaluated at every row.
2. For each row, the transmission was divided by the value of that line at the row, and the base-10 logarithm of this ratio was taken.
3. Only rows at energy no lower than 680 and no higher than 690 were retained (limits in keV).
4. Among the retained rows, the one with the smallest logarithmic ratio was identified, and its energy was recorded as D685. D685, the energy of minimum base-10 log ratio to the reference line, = 681 keV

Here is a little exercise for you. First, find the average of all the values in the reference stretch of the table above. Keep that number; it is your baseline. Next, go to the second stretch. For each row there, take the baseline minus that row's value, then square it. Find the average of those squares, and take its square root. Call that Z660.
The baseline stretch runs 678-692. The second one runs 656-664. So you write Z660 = 22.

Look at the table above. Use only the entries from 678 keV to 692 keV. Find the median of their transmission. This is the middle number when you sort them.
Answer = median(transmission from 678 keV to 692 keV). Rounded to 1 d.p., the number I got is 118.7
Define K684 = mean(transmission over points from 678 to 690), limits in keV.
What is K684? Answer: 117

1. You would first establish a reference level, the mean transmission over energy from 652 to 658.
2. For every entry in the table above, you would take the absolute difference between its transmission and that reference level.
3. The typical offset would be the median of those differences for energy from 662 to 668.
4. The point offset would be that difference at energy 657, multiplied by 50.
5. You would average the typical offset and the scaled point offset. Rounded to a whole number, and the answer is 92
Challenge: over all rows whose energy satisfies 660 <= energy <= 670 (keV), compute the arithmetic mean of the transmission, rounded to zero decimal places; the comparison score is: 86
